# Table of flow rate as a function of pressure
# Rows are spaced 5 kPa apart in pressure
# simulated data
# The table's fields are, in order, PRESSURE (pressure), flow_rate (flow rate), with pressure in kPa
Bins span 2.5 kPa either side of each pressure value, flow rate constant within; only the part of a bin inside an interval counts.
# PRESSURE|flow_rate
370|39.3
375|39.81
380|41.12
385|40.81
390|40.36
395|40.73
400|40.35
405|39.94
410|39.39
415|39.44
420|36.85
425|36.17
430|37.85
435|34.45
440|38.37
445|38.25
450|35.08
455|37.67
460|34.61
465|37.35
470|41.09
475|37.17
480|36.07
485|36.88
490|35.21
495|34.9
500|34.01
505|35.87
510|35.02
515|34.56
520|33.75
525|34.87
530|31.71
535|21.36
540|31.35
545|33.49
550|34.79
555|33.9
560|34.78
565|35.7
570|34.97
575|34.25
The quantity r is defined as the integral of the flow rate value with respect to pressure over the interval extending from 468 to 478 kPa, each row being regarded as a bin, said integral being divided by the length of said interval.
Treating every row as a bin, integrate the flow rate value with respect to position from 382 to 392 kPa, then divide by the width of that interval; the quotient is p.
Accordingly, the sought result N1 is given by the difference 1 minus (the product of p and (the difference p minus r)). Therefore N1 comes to -70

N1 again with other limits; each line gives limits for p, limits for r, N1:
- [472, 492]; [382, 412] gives 140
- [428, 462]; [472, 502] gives -28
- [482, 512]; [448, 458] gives 37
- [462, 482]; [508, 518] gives -119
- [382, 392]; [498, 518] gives -233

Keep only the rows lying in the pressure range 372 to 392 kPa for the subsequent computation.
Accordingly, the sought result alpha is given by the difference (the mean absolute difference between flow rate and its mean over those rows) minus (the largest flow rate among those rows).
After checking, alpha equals -41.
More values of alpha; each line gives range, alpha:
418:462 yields -37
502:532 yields -35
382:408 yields -41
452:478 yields -40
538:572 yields -35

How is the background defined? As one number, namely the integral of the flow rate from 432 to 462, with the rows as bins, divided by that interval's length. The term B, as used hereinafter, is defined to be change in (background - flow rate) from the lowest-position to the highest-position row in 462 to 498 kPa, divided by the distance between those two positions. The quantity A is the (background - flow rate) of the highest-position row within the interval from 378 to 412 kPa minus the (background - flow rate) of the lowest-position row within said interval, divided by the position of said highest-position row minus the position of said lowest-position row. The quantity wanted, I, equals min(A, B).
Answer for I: 0.06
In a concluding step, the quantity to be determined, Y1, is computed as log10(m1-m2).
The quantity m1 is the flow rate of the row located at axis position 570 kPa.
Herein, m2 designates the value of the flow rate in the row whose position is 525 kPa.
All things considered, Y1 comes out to -1.0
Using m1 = 34.97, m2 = 34.87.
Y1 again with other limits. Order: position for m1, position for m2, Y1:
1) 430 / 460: 0.5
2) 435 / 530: 0.4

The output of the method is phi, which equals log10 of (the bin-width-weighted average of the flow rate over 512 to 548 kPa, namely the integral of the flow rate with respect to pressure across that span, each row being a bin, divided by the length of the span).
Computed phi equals 1.501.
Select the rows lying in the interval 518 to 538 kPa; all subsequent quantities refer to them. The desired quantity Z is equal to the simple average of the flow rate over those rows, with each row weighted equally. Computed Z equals 30.4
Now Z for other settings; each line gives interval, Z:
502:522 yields 34.8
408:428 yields 38.0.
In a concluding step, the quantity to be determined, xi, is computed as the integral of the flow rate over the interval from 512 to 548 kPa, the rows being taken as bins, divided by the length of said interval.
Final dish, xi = 31.7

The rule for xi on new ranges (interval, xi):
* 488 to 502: 34.7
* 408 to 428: 37.9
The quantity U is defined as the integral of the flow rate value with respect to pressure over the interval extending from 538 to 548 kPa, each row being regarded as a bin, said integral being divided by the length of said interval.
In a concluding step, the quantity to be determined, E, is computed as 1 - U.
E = -31.6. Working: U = 32.6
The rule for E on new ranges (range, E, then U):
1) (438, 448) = -37.1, 38.1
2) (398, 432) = -37.6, 38.6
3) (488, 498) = -34.0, 35.0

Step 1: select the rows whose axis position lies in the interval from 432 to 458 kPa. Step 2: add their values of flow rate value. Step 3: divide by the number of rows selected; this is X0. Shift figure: 37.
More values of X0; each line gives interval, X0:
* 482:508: 35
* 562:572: 35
